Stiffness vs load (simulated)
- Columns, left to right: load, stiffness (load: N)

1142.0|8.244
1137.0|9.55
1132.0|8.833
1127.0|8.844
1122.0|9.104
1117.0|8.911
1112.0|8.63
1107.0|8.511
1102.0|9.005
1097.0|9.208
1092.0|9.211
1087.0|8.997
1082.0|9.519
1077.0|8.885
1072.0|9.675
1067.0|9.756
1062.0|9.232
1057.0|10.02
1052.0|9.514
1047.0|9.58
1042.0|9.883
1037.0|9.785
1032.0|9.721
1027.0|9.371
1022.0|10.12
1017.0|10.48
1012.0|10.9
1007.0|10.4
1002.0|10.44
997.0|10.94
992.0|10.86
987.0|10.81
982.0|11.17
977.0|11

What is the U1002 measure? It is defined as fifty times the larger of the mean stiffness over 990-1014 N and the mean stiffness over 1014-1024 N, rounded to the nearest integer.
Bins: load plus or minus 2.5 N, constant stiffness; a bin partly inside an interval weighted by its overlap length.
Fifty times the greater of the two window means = 535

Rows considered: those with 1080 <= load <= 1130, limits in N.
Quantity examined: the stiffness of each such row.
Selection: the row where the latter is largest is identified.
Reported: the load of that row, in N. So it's 1082.0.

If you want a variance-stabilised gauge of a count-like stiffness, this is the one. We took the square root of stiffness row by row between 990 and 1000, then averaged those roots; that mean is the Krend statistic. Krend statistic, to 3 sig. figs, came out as 3.30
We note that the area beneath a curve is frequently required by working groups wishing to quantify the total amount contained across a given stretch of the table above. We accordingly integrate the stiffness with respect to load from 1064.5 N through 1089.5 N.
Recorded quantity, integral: 234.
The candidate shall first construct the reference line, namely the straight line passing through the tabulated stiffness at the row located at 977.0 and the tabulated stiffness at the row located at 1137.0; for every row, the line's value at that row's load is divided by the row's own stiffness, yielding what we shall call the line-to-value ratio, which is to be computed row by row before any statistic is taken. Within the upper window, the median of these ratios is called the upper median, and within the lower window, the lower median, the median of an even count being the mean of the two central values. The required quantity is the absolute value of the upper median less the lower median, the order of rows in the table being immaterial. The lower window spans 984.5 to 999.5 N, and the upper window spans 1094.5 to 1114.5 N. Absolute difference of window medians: 0.11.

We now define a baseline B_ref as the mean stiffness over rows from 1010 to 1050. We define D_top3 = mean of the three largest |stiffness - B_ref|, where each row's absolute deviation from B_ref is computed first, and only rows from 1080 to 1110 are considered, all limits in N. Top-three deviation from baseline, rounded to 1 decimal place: 1.1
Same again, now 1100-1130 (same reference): 1.3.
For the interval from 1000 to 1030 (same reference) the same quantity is 0.7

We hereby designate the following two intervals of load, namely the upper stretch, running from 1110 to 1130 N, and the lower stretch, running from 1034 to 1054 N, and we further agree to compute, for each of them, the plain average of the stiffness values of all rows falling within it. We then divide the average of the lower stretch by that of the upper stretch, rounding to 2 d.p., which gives 1.09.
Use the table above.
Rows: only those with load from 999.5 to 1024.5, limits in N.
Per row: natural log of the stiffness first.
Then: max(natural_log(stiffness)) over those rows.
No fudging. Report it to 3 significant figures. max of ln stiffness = 2.39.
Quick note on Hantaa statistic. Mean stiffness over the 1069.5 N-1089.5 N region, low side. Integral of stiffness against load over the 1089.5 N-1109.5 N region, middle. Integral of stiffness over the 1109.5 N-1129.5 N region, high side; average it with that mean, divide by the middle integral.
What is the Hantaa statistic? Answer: 0.520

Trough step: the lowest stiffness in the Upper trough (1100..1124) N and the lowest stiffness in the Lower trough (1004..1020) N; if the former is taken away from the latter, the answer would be 1.9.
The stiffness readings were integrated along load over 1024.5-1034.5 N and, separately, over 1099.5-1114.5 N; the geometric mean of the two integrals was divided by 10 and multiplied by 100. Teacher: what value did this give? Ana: 1117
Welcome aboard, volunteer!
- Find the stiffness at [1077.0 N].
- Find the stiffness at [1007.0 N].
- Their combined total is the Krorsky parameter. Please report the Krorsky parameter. 19.3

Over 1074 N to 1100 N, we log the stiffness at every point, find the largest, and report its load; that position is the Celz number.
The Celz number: 1082.0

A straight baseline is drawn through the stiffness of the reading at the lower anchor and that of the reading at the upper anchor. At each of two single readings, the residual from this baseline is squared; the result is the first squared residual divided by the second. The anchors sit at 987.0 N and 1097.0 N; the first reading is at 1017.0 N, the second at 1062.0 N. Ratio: 0.05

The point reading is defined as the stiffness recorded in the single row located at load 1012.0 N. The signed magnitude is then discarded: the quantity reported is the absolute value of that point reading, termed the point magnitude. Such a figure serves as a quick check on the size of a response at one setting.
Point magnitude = 10.90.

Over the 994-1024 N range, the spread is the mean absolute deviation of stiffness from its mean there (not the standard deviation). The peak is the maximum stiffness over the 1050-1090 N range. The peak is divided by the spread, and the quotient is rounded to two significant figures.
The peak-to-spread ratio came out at 40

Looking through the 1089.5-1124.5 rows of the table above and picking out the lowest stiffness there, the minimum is 8.511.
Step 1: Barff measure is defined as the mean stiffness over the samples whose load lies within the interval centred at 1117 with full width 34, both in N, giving 8.8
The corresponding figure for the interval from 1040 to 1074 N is 9.7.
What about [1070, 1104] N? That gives 9.2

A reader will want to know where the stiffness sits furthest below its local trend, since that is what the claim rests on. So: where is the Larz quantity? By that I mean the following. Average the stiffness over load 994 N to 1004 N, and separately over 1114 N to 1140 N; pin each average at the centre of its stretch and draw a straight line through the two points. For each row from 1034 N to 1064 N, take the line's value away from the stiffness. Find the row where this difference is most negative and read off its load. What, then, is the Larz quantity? 1062.0 N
